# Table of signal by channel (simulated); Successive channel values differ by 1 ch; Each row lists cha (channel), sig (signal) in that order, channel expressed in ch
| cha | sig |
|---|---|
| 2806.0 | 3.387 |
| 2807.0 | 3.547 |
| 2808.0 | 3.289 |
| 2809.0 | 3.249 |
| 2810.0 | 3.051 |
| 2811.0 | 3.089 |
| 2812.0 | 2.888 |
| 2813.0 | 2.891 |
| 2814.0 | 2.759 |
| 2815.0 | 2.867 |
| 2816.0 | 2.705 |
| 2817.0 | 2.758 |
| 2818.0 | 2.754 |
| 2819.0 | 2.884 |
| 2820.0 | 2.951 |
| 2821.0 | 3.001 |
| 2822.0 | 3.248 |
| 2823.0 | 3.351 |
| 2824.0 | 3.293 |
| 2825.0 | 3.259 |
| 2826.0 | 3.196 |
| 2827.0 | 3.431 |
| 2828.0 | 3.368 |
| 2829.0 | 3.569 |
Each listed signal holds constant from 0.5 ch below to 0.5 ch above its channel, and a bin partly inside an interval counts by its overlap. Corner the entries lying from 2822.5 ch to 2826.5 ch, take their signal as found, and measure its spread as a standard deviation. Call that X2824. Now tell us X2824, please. 0.06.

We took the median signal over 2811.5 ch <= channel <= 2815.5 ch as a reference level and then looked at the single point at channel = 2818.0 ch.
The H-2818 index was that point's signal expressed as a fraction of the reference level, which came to 0.96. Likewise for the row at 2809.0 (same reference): 1.13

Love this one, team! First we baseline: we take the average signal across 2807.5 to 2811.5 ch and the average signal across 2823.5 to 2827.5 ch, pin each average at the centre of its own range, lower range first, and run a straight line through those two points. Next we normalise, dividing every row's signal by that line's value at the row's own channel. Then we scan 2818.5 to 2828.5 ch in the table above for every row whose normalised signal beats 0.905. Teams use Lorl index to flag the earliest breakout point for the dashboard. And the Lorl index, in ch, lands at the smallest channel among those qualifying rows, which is 2820.0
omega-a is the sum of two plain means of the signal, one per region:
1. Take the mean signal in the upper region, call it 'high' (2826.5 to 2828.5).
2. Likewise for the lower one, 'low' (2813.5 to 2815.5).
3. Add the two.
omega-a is 6.21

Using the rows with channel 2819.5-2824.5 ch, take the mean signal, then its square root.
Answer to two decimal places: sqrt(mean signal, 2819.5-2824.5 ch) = 1.78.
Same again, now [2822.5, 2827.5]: 1.82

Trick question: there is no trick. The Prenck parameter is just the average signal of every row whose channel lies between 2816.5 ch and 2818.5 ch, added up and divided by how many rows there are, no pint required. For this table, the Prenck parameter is 2.76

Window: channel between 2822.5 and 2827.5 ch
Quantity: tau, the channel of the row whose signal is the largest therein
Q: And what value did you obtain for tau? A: 2827.0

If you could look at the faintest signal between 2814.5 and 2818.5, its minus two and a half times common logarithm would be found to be -1.08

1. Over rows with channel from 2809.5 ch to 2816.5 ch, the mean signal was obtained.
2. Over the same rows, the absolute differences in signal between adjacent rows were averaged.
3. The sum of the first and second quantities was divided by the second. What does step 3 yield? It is 28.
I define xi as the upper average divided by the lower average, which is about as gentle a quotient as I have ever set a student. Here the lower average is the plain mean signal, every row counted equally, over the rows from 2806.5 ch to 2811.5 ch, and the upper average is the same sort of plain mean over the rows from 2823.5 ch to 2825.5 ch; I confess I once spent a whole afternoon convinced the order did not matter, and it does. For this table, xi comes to 1.01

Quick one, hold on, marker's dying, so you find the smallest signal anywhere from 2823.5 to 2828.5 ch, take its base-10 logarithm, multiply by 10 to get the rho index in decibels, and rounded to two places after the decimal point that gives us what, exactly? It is 5.05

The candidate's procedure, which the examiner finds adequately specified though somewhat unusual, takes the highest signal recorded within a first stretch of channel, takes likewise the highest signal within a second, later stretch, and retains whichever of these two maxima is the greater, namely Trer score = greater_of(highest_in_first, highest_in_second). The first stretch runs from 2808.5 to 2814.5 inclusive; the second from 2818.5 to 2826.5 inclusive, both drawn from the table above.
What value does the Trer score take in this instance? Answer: 3.35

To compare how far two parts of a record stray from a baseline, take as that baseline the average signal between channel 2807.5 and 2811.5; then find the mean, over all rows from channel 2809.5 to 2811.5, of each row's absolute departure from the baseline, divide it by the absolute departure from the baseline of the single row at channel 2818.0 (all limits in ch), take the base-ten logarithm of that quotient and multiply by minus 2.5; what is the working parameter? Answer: 1.6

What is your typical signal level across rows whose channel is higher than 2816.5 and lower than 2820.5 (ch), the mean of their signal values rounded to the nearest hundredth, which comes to 2.84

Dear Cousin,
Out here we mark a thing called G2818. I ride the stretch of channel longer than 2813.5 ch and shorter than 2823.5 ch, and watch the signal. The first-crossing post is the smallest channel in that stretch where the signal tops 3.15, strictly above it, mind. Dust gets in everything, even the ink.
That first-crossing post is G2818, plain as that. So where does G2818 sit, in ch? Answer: 2822.0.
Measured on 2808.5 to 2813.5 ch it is 2809.0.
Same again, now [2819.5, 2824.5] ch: 2822.0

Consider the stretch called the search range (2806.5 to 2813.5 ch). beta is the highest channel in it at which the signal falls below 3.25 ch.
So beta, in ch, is 2813.0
